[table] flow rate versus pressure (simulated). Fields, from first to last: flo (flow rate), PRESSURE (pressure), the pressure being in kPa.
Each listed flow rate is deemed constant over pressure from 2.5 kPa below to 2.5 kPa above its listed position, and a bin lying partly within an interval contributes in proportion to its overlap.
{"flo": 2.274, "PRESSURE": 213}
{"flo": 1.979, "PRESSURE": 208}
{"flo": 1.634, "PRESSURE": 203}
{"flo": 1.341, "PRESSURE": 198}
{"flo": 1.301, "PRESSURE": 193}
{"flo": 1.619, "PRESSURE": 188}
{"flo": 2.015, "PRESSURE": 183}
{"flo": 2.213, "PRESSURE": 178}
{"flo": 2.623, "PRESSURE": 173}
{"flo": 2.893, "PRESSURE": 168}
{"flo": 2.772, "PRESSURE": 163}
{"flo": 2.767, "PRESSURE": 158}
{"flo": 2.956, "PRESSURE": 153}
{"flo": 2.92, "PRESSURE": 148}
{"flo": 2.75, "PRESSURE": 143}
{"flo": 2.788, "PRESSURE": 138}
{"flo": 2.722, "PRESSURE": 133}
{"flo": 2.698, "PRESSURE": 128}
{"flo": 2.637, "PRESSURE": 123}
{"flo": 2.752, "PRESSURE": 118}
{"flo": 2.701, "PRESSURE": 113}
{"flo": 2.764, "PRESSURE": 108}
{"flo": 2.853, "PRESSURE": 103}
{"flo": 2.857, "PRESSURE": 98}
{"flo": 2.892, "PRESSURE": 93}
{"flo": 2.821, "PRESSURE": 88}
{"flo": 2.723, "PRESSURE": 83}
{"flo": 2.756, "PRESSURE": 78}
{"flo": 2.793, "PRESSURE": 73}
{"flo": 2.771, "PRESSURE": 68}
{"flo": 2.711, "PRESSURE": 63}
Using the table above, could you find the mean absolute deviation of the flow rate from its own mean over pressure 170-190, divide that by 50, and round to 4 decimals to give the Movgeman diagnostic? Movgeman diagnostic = 0.0060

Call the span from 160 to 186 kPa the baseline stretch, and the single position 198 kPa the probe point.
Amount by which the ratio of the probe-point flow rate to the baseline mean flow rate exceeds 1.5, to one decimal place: -1.0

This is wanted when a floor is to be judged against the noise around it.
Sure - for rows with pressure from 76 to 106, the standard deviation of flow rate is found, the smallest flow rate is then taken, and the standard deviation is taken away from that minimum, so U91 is 2.66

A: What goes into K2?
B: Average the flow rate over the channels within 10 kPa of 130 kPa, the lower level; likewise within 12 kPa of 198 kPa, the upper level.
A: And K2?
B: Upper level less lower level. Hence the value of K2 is -1.1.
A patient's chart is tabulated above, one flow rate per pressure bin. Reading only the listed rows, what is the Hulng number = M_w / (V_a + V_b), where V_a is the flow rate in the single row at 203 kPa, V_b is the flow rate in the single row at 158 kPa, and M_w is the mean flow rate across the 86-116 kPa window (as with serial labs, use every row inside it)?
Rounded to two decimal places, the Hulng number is 0.64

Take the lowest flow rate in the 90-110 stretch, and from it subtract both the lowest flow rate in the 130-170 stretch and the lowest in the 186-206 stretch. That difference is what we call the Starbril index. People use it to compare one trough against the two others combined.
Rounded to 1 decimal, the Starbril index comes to -1.3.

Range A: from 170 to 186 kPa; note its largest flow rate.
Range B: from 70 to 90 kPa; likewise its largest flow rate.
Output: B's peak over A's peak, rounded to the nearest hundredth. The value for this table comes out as 1.08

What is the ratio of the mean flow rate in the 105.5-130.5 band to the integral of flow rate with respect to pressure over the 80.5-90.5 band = 0.10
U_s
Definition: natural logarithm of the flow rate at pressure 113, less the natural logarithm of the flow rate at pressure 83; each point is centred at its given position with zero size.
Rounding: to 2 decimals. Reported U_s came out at -0.01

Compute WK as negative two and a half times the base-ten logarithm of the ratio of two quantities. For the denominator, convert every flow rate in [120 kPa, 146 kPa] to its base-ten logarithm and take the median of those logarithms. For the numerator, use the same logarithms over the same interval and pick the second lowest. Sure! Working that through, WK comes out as 0.010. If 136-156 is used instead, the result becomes 0.024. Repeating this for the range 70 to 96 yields 0.014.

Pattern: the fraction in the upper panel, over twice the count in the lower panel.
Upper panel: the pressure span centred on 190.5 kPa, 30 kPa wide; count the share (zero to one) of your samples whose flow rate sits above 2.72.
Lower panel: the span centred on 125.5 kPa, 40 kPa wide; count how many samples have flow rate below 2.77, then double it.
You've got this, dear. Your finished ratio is 0.00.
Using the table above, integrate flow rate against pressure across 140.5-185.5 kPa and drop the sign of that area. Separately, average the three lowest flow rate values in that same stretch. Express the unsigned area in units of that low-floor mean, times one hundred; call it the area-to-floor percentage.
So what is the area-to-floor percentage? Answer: 5235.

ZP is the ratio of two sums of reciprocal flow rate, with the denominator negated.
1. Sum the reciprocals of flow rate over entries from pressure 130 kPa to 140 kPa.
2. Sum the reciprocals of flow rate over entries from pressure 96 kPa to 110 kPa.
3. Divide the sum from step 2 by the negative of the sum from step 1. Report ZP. -1.5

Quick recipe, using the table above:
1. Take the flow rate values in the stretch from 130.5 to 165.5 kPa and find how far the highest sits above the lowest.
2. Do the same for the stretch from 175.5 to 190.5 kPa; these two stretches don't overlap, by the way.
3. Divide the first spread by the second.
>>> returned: 0.39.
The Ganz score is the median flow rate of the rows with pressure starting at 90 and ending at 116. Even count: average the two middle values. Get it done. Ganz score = 2.85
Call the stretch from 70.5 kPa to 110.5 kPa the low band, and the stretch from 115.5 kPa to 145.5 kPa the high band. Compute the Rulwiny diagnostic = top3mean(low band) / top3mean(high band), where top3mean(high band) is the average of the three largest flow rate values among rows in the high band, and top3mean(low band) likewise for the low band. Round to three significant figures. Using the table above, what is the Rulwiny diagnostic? 1.04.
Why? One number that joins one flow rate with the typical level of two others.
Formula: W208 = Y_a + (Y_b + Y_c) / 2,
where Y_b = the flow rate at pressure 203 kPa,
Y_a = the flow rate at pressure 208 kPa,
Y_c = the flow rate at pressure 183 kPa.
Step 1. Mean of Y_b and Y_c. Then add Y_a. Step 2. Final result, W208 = 3.8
